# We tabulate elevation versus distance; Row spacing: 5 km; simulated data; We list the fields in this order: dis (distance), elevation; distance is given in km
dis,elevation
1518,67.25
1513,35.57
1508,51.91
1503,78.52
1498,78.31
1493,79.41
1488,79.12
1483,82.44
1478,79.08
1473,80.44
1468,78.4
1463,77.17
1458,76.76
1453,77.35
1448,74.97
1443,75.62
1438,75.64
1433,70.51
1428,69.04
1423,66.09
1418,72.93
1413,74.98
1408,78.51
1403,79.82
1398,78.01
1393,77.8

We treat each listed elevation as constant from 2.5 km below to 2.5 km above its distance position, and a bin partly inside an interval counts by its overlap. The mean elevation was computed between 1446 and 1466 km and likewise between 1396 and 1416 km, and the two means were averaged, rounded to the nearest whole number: 77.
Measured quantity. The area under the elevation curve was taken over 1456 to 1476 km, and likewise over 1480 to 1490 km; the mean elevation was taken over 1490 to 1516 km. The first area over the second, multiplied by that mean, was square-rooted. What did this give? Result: 11.2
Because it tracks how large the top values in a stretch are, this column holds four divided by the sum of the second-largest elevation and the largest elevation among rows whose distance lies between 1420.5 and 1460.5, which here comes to 0.0260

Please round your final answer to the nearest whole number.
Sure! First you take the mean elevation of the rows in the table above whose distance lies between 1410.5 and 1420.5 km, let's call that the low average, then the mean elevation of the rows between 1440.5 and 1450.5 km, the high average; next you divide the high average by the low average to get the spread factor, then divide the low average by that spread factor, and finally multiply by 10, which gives 726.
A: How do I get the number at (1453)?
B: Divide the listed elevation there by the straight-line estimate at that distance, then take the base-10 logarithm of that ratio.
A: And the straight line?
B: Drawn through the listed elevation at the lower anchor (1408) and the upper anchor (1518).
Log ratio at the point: 0.020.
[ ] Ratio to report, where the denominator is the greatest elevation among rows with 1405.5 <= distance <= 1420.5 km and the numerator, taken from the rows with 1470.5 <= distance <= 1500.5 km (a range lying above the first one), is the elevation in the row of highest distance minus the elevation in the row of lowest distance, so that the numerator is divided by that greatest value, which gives -0.03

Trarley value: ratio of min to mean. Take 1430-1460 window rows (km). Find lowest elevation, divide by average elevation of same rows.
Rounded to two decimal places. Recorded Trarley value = 0.94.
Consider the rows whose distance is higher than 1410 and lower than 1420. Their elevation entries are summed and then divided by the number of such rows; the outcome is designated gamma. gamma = 74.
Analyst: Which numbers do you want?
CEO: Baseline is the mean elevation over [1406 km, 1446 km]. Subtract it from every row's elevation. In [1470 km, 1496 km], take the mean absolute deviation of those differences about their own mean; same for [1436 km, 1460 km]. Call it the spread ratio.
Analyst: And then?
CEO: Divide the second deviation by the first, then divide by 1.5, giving 0.5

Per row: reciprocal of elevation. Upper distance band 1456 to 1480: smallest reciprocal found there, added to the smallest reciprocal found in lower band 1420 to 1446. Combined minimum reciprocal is 0.0257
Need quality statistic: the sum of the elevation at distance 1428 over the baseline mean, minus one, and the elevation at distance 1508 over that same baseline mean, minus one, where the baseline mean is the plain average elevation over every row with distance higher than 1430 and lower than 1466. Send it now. -0.40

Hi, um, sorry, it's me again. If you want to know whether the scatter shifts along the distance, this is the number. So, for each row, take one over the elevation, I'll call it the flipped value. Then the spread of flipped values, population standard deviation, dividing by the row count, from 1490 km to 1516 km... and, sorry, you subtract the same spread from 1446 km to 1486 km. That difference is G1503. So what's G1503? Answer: 0.0057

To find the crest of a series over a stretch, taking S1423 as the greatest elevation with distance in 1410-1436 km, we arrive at 74.98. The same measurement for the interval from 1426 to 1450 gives 75.64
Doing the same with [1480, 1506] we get 82.44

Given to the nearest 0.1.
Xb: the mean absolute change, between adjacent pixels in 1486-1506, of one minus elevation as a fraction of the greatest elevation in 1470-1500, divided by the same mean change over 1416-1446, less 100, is -99.8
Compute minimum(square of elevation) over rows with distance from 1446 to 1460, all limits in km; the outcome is 5621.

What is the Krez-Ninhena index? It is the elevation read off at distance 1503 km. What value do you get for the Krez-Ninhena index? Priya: 78.52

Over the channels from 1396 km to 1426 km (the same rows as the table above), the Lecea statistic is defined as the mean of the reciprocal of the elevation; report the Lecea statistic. 0.0134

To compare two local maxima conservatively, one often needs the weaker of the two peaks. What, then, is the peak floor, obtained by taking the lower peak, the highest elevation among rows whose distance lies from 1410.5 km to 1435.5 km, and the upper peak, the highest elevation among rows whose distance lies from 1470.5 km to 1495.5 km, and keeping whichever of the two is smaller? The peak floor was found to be 75.0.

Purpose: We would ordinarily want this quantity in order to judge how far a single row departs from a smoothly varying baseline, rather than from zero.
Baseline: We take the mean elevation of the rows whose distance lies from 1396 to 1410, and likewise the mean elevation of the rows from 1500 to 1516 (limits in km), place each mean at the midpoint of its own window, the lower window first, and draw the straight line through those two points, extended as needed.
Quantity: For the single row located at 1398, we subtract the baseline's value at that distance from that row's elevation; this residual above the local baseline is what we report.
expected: -2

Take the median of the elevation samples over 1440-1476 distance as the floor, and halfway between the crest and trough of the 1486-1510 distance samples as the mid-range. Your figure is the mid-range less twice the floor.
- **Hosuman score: -89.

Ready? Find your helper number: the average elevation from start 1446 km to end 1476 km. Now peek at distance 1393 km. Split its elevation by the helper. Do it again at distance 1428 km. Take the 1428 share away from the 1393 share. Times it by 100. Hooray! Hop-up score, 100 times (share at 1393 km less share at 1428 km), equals 11.3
